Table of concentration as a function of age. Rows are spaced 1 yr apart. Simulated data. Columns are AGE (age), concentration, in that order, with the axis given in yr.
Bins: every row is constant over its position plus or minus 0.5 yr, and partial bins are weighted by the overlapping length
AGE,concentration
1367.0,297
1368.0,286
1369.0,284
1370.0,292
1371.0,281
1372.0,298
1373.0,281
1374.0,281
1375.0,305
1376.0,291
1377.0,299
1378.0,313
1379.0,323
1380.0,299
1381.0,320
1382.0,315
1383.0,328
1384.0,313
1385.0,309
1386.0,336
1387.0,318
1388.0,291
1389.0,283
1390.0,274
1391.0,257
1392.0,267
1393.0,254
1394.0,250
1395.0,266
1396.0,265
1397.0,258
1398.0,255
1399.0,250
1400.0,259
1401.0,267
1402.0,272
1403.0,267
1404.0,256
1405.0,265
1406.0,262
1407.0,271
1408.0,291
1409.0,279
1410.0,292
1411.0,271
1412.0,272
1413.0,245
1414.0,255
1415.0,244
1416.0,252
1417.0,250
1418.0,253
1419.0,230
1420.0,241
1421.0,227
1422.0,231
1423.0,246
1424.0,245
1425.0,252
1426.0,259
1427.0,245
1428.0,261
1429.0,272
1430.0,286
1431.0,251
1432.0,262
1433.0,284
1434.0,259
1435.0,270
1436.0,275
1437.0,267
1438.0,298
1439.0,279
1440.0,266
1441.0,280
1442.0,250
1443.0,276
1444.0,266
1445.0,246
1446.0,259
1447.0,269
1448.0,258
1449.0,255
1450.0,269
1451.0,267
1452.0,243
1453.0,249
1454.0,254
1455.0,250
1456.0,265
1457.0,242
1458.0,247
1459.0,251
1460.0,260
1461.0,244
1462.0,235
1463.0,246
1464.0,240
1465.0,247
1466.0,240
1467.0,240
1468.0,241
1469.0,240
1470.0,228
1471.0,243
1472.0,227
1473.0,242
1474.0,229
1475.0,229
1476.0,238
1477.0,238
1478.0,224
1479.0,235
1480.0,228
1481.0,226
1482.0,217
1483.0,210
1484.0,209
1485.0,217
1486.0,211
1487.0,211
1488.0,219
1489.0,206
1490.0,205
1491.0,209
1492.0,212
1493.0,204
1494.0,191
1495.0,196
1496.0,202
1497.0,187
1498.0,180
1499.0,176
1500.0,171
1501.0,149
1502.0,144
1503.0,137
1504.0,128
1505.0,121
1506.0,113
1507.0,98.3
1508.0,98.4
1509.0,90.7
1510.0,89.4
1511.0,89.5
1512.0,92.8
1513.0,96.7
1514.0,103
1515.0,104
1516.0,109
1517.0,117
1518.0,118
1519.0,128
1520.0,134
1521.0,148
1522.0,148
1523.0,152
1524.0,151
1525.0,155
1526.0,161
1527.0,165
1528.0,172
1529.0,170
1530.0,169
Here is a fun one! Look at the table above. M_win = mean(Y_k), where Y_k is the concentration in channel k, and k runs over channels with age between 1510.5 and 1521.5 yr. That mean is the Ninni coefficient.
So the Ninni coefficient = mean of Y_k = 113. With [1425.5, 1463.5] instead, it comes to 261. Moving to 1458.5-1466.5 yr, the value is 245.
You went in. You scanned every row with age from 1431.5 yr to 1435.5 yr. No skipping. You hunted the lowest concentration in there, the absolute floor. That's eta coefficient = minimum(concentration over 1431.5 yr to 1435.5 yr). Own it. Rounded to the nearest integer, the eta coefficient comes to 259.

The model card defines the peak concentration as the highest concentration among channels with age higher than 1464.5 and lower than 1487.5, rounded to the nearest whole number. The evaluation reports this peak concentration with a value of 247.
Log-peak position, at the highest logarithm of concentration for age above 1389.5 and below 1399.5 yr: 1390.0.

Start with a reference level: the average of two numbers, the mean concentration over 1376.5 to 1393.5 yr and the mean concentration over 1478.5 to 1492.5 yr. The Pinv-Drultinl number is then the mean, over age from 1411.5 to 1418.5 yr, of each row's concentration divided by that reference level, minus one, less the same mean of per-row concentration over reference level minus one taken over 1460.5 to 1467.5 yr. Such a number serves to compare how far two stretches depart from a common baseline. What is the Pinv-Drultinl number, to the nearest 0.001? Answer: 0.044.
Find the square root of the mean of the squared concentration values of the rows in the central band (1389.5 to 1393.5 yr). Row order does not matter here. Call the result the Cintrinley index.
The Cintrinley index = 263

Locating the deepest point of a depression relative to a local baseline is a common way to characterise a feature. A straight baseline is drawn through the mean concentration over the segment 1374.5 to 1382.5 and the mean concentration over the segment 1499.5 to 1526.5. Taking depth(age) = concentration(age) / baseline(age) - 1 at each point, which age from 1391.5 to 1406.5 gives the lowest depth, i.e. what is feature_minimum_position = 1394.0 yr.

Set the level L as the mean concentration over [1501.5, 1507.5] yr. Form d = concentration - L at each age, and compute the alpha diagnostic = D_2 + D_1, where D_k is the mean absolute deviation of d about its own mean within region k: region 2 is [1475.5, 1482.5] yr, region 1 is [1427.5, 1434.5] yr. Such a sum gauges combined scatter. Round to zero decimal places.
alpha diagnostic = 17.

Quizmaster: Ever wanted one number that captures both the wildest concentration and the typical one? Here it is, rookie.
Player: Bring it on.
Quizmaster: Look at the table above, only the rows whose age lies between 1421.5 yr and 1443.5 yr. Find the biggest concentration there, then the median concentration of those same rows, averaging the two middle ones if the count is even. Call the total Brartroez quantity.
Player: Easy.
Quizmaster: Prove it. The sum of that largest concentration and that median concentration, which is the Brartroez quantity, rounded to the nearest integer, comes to 562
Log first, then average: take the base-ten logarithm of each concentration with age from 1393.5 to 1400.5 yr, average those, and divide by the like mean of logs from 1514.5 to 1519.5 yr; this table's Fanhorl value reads 1.17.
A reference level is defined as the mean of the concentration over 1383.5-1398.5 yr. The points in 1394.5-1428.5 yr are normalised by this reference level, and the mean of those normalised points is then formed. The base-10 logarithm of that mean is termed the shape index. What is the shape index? -0.036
